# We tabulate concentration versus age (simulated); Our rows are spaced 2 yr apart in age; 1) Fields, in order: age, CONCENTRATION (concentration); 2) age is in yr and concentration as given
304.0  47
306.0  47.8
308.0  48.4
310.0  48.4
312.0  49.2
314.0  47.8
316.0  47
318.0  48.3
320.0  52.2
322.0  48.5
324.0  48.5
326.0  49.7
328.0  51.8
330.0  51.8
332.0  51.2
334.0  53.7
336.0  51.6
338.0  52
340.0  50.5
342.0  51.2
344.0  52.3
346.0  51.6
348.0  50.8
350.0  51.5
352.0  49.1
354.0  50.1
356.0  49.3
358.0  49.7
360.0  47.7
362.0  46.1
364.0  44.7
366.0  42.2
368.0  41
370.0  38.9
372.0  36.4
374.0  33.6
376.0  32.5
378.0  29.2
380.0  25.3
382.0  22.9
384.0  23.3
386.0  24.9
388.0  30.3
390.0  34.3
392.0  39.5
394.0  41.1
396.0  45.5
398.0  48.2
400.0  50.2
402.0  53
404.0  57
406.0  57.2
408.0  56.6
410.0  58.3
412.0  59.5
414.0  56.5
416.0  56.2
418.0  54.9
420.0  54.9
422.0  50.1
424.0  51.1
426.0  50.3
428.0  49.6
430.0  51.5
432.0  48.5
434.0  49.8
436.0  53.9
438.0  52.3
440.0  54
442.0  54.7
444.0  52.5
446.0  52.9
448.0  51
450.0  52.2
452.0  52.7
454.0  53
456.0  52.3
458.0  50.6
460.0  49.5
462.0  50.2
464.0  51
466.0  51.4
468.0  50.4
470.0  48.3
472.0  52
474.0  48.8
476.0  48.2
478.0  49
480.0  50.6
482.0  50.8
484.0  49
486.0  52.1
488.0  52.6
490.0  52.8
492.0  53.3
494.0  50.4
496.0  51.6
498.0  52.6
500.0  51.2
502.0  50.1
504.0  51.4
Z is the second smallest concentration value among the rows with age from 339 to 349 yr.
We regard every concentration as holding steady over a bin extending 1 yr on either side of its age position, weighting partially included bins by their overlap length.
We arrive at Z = 50.8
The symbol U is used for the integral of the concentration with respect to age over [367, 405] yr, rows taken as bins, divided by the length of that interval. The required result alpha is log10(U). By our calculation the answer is 1.57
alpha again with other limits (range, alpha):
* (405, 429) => 1.74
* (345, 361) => 1.70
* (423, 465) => 1.71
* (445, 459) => 1.72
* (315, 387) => 1.65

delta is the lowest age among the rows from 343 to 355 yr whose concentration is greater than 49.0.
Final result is 344.0 yr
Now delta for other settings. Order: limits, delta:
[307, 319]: 312.0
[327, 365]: 328.0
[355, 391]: 356.0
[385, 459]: 400.0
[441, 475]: 442.0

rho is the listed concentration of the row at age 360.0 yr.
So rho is 47.7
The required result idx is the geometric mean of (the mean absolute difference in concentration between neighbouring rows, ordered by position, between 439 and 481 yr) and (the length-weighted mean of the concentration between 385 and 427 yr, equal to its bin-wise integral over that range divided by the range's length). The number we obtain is 7.9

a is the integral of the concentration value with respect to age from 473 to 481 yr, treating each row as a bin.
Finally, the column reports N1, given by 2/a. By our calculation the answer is 0.0051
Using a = 393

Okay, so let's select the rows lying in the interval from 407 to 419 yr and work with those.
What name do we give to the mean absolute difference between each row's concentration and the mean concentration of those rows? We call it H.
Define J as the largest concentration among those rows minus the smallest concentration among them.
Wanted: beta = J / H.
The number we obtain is 3.63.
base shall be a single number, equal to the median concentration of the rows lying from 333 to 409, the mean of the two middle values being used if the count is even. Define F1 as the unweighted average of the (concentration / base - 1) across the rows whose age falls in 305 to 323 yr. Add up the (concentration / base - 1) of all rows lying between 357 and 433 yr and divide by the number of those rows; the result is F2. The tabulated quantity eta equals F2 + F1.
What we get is -0.06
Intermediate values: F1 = 0.014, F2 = -0.07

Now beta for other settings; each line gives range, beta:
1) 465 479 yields 2.88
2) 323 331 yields 2.44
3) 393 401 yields 3.08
